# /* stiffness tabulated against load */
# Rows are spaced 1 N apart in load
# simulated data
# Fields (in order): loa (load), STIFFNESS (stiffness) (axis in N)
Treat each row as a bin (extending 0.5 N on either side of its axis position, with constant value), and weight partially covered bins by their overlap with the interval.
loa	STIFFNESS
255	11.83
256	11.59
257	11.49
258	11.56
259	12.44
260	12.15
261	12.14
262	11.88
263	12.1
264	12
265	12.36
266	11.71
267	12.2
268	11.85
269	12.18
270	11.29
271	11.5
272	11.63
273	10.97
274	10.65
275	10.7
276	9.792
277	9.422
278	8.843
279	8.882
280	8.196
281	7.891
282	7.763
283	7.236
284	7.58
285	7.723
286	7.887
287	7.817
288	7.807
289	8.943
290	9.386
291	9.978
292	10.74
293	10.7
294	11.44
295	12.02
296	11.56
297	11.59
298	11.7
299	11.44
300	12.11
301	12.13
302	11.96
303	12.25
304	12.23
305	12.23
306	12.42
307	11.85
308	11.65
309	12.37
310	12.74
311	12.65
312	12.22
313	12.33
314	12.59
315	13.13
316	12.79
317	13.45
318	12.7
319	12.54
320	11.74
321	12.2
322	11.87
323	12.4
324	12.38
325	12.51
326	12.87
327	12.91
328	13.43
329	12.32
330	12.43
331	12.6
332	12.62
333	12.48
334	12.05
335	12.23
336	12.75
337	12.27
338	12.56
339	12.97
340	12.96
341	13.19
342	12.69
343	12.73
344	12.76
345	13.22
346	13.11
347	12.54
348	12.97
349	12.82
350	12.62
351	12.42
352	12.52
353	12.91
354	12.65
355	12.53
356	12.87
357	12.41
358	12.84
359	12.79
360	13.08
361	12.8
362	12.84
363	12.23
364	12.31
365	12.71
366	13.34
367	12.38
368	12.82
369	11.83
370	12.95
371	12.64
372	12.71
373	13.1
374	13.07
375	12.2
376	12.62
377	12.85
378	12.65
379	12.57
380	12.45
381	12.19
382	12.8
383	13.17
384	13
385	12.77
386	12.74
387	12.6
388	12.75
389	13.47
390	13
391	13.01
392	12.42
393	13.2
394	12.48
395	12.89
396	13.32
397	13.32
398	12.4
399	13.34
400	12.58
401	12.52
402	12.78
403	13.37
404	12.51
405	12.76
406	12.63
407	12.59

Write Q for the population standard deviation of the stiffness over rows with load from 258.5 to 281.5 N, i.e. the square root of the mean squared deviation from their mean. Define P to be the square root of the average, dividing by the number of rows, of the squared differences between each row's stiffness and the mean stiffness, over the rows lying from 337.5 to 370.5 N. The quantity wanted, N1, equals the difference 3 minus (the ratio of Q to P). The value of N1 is -1.5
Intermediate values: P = 0.31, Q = 1.40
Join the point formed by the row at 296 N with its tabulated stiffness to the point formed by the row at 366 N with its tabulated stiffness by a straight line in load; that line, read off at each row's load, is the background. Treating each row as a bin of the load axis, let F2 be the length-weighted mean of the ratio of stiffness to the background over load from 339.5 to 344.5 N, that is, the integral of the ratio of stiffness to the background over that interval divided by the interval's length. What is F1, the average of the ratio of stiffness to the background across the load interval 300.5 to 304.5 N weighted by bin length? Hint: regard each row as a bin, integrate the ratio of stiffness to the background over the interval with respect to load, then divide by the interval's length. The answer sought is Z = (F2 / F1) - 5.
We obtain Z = -4.02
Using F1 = 1.04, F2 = 1.01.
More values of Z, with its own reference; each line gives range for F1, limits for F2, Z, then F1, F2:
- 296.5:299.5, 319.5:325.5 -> -4.00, 1.00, 1.00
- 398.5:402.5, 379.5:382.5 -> -3.99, 0.90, 0.91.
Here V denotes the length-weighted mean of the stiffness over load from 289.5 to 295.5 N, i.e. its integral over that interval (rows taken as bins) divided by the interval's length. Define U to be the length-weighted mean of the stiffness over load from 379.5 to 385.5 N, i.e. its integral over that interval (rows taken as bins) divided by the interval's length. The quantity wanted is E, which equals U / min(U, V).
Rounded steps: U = 12.7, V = 10.7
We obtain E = 1.19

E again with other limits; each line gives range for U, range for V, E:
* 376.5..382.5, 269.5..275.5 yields 1.13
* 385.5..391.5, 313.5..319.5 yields 1.00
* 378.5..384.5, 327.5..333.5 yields 1.00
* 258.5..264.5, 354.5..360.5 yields 1.00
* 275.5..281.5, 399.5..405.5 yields 1.00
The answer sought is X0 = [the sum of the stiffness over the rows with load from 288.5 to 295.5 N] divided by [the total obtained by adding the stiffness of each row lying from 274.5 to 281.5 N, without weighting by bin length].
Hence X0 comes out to 1.1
